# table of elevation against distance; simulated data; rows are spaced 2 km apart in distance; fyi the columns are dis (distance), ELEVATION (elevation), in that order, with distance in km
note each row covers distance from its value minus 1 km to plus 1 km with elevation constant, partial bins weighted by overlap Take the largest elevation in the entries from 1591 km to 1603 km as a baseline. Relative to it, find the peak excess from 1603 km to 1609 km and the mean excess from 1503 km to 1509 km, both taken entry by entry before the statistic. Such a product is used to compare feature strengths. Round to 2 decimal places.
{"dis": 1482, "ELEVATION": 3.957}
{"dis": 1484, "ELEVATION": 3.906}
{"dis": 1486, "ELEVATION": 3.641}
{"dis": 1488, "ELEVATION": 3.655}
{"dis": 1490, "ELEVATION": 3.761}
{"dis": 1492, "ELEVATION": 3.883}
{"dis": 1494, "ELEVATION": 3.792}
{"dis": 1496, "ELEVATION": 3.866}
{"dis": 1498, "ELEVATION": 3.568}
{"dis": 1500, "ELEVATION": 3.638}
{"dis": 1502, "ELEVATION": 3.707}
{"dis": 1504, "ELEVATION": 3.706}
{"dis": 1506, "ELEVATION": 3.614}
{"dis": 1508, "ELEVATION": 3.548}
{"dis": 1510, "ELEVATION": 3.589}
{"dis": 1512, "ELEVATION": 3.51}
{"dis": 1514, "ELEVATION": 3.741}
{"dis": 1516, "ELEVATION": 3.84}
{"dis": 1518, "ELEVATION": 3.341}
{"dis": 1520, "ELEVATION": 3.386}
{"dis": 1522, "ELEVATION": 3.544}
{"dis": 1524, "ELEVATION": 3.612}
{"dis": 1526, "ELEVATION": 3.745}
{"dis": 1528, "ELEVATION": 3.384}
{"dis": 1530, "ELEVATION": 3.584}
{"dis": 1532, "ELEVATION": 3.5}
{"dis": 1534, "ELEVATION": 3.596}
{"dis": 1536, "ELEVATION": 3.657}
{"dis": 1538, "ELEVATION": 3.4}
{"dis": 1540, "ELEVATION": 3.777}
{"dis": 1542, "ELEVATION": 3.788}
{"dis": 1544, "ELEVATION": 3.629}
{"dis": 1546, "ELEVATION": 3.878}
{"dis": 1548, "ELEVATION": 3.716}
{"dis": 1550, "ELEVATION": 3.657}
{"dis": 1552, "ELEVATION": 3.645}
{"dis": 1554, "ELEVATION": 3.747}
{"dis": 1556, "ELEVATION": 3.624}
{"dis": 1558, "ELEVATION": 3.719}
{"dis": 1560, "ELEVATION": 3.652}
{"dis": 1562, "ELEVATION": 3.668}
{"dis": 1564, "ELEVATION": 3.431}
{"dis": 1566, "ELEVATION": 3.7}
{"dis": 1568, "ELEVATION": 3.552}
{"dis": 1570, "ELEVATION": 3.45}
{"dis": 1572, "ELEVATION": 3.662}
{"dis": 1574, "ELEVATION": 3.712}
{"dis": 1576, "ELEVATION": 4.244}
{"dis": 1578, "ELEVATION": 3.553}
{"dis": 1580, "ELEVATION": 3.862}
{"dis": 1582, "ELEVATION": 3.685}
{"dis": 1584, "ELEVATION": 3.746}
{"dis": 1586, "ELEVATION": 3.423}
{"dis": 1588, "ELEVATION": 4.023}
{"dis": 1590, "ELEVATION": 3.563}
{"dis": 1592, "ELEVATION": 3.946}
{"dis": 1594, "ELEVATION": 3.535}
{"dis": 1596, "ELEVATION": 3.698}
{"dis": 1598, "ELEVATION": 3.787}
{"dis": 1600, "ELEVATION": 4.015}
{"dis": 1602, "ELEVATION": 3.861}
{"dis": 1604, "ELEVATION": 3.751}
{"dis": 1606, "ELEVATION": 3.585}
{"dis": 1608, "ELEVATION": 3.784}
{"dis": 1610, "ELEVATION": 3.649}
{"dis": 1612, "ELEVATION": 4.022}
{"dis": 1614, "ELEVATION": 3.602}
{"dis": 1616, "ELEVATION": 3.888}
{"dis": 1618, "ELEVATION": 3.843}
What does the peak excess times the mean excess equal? 0.09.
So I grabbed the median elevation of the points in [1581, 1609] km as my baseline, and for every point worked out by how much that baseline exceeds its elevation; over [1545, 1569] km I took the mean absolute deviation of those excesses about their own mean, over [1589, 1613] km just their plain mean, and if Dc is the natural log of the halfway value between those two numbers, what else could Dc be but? -3.6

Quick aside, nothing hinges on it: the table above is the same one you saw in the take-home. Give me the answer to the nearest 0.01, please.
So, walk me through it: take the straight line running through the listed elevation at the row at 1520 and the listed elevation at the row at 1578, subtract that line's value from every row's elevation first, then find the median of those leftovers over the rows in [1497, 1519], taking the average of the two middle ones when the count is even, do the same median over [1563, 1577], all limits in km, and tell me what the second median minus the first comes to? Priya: -0.14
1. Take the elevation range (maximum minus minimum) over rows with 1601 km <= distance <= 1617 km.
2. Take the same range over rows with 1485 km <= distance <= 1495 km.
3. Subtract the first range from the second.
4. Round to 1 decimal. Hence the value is -0.2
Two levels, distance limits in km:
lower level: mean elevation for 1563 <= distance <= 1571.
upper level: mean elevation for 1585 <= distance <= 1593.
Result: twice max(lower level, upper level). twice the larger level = 7.48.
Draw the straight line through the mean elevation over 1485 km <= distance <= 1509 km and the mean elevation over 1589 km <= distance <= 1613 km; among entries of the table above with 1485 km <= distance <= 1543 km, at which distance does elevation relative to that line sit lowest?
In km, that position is 1518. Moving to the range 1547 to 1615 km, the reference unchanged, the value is 1586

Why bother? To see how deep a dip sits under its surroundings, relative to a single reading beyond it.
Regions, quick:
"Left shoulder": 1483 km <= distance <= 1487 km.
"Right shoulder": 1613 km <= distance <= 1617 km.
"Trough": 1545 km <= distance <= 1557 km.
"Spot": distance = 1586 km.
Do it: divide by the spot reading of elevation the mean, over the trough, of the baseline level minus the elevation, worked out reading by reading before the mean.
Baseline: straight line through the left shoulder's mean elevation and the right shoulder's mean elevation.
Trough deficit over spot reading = 0.014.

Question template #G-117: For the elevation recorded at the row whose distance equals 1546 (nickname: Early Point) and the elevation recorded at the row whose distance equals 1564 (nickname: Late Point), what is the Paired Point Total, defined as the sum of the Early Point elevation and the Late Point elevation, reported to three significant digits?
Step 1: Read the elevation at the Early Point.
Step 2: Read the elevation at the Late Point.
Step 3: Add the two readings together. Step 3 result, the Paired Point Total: 7.31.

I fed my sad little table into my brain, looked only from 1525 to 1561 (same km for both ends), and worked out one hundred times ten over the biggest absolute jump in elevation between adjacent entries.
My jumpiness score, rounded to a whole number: 2653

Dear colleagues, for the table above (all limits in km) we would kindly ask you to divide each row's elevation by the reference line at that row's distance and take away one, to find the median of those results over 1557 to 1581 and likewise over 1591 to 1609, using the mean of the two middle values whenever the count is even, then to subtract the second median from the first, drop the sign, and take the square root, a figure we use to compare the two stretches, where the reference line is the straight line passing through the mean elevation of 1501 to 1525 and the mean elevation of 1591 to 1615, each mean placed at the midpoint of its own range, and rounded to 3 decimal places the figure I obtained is 0.094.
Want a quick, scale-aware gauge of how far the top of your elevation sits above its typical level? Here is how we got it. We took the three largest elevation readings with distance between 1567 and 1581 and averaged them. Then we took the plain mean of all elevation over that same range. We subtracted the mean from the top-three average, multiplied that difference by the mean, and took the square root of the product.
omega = 0.90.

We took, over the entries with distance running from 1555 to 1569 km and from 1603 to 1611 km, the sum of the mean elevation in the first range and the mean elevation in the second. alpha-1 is 7.31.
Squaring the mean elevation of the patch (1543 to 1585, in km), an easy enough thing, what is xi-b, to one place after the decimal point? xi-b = 13.6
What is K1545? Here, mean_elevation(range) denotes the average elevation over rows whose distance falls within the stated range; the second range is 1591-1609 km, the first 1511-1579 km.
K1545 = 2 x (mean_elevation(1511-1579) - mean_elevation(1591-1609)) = -0.27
